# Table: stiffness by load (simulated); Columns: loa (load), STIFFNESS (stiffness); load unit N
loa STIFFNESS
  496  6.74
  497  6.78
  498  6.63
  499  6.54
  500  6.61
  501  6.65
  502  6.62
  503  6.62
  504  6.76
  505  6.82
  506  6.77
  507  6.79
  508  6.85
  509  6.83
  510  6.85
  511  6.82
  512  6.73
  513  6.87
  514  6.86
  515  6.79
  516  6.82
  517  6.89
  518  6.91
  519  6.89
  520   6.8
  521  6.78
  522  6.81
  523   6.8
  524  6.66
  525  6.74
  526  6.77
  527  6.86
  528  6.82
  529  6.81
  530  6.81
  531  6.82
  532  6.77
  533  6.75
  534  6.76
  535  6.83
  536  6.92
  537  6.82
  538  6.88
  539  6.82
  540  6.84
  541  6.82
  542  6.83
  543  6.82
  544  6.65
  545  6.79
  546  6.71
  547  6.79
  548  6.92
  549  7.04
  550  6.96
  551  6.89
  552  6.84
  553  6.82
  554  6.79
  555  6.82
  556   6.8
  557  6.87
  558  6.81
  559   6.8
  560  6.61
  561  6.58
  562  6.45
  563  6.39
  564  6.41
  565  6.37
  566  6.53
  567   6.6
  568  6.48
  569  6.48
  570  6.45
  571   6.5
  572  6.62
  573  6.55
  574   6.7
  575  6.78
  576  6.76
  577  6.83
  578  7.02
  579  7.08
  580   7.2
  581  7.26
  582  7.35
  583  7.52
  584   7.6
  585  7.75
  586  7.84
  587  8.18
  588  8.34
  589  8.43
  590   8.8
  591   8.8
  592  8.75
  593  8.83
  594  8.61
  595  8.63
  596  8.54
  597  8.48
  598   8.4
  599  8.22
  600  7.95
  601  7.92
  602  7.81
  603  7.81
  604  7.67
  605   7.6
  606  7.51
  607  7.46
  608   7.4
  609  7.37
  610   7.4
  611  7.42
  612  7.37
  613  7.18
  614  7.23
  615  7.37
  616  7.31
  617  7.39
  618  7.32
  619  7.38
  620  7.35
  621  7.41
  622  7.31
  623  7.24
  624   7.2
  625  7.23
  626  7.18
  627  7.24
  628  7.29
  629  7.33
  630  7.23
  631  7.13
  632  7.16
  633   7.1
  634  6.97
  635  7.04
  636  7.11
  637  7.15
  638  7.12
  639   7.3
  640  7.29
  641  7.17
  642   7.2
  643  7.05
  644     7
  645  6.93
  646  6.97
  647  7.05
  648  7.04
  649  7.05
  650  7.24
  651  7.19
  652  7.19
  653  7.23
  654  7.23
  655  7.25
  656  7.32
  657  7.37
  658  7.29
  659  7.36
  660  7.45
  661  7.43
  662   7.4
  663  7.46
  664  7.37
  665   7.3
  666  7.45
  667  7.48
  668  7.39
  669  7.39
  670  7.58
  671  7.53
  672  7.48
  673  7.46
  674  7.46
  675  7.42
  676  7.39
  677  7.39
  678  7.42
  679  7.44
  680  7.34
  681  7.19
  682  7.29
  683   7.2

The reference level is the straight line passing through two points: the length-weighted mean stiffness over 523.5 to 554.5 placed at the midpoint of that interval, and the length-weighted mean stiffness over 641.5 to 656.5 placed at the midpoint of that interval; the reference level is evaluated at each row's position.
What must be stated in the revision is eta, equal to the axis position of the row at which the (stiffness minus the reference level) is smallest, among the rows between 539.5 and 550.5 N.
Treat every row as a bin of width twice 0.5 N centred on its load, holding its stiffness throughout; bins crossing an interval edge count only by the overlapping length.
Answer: 544 N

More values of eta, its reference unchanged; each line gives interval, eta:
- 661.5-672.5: 665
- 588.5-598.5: 598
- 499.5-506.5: 500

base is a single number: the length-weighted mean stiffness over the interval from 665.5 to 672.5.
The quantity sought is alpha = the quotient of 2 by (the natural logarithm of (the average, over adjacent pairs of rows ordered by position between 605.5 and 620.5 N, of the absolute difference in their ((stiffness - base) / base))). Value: -0.423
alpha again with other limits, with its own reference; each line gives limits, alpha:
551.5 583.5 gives -0.435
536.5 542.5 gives -0.371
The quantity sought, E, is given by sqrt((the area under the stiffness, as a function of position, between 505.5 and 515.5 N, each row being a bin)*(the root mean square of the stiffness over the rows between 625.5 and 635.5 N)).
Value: 22.1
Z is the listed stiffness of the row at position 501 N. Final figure 6.65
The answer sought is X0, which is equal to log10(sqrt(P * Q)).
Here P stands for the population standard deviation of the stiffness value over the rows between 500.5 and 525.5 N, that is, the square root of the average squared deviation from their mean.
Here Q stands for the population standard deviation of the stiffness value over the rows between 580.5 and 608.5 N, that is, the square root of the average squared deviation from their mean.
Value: -0.70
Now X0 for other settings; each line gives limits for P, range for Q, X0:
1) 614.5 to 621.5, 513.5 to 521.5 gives -1.39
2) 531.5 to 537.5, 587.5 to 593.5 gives -0.97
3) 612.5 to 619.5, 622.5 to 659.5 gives -1.04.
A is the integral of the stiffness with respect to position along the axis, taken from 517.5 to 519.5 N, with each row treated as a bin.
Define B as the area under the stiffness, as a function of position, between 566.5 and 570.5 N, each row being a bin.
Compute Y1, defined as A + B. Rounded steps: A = 14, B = 26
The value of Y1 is 40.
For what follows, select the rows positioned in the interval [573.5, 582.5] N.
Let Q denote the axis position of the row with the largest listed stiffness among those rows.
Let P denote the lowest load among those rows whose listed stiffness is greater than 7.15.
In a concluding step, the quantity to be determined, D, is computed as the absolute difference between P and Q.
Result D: 2 N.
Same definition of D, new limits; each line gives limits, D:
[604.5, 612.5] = 0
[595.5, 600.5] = 0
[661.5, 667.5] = 5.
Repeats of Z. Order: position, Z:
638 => 7.12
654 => 7.23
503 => 6.62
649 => 7.05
